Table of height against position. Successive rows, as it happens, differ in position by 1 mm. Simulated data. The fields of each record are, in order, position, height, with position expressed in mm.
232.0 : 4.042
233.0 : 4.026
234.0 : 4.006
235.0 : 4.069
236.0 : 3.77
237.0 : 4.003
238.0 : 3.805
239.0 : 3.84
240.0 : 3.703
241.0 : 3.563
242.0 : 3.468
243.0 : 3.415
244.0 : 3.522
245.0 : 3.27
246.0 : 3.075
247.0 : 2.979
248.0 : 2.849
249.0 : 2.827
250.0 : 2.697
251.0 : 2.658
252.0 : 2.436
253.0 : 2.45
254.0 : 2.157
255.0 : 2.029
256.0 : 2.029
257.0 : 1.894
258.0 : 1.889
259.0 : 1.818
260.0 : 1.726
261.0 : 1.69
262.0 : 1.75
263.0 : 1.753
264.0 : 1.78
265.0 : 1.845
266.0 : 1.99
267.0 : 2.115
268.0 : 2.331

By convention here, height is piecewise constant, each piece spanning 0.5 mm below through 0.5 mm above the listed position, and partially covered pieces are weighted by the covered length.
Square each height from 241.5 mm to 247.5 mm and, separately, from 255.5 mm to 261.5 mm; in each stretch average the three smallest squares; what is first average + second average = 12.7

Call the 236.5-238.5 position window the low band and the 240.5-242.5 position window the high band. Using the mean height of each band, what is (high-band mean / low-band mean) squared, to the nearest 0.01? 0.81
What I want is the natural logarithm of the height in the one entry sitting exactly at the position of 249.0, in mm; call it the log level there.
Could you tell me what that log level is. 1.04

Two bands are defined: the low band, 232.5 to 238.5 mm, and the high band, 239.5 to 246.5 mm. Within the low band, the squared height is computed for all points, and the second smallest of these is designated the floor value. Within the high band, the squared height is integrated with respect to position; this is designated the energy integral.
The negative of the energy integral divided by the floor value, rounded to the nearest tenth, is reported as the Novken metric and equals -5.7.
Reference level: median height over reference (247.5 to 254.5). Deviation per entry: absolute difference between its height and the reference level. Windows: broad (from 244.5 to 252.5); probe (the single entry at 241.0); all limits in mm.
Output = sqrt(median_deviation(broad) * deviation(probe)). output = 0.43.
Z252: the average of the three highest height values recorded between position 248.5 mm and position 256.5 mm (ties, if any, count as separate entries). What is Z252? 2.7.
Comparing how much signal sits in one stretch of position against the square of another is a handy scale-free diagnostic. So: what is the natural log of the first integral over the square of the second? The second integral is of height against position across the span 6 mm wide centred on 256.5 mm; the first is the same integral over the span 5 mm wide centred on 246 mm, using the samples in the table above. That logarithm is -2.2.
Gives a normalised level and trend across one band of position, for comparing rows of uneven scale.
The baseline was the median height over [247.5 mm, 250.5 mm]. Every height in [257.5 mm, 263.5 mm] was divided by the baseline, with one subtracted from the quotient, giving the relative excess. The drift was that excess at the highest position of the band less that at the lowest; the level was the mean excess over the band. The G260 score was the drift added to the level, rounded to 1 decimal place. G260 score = -0.4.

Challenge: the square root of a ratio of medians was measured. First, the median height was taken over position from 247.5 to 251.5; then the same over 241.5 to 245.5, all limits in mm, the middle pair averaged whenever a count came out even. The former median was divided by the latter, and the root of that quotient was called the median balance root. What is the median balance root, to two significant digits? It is 0.90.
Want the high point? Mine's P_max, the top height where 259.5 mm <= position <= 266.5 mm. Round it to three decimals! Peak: 1.990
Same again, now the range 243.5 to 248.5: 3.522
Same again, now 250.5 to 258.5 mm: 2.658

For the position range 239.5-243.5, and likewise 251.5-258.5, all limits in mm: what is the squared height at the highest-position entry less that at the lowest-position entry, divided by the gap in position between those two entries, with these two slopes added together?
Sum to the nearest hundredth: -1.08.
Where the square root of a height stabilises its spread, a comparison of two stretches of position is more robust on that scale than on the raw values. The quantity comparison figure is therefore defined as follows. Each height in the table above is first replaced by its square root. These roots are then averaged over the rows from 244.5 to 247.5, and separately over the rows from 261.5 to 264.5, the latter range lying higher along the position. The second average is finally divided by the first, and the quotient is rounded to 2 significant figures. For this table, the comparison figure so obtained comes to 0.75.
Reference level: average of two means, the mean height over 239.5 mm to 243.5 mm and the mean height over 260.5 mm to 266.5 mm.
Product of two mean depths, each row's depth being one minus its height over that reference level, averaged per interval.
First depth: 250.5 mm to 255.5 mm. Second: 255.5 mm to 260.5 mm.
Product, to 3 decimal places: 0.036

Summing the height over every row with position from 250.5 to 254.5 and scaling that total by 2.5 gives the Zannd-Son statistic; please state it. 24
